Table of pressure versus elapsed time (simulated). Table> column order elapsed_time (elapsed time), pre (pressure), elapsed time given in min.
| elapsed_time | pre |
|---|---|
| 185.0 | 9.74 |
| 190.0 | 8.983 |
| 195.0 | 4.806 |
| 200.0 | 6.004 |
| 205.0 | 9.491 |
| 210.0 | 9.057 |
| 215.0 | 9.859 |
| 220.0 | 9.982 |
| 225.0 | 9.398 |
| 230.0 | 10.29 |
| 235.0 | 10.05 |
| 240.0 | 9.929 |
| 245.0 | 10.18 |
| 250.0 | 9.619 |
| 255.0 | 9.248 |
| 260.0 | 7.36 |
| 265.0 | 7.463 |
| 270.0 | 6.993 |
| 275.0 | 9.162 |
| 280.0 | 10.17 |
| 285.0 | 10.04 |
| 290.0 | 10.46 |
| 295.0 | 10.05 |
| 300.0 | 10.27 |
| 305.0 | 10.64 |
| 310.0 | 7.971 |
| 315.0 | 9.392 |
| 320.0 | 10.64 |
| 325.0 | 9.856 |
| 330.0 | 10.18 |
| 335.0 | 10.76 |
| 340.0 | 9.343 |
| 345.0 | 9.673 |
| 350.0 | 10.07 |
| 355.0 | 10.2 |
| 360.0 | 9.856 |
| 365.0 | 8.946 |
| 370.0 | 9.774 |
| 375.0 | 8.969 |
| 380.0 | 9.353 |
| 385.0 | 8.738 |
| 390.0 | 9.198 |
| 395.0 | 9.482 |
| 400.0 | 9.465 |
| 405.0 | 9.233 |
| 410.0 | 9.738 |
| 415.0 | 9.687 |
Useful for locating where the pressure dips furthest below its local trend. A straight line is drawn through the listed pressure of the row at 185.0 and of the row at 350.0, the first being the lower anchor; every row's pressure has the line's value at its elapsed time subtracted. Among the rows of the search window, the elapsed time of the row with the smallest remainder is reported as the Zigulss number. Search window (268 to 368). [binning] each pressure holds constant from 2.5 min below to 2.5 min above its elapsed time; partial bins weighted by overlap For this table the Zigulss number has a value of 270.0 min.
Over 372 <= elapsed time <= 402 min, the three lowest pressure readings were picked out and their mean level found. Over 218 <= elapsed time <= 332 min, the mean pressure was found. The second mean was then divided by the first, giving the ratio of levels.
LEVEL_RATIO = 1.06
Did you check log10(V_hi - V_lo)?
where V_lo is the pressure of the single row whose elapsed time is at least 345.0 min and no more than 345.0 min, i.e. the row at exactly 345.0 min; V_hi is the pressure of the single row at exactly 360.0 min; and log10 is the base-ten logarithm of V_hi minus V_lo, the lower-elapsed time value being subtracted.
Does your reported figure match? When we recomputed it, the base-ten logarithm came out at -0.7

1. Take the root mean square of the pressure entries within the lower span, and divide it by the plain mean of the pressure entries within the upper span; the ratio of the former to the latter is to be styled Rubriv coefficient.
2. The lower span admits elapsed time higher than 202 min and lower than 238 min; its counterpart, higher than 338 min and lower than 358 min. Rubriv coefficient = 0.99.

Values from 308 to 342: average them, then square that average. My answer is 95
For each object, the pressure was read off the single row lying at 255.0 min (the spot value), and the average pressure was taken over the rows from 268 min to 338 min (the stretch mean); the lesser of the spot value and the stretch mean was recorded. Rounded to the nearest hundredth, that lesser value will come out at 9.25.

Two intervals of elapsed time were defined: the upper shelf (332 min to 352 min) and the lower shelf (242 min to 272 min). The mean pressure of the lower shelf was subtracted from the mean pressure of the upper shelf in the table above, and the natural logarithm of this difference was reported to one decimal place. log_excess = 0.4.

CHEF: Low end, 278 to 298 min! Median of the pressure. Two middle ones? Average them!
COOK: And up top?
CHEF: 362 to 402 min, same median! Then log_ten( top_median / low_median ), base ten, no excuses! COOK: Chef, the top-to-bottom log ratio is -0.037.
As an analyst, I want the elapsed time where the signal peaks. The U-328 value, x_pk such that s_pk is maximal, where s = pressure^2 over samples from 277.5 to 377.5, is 335.0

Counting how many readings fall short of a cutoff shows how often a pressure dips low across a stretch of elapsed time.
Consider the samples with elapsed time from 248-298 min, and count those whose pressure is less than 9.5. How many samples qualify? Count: 5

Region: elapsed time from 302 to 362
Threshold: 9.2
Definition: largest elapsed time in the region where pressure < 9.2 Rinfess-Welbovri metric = 310.0 min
